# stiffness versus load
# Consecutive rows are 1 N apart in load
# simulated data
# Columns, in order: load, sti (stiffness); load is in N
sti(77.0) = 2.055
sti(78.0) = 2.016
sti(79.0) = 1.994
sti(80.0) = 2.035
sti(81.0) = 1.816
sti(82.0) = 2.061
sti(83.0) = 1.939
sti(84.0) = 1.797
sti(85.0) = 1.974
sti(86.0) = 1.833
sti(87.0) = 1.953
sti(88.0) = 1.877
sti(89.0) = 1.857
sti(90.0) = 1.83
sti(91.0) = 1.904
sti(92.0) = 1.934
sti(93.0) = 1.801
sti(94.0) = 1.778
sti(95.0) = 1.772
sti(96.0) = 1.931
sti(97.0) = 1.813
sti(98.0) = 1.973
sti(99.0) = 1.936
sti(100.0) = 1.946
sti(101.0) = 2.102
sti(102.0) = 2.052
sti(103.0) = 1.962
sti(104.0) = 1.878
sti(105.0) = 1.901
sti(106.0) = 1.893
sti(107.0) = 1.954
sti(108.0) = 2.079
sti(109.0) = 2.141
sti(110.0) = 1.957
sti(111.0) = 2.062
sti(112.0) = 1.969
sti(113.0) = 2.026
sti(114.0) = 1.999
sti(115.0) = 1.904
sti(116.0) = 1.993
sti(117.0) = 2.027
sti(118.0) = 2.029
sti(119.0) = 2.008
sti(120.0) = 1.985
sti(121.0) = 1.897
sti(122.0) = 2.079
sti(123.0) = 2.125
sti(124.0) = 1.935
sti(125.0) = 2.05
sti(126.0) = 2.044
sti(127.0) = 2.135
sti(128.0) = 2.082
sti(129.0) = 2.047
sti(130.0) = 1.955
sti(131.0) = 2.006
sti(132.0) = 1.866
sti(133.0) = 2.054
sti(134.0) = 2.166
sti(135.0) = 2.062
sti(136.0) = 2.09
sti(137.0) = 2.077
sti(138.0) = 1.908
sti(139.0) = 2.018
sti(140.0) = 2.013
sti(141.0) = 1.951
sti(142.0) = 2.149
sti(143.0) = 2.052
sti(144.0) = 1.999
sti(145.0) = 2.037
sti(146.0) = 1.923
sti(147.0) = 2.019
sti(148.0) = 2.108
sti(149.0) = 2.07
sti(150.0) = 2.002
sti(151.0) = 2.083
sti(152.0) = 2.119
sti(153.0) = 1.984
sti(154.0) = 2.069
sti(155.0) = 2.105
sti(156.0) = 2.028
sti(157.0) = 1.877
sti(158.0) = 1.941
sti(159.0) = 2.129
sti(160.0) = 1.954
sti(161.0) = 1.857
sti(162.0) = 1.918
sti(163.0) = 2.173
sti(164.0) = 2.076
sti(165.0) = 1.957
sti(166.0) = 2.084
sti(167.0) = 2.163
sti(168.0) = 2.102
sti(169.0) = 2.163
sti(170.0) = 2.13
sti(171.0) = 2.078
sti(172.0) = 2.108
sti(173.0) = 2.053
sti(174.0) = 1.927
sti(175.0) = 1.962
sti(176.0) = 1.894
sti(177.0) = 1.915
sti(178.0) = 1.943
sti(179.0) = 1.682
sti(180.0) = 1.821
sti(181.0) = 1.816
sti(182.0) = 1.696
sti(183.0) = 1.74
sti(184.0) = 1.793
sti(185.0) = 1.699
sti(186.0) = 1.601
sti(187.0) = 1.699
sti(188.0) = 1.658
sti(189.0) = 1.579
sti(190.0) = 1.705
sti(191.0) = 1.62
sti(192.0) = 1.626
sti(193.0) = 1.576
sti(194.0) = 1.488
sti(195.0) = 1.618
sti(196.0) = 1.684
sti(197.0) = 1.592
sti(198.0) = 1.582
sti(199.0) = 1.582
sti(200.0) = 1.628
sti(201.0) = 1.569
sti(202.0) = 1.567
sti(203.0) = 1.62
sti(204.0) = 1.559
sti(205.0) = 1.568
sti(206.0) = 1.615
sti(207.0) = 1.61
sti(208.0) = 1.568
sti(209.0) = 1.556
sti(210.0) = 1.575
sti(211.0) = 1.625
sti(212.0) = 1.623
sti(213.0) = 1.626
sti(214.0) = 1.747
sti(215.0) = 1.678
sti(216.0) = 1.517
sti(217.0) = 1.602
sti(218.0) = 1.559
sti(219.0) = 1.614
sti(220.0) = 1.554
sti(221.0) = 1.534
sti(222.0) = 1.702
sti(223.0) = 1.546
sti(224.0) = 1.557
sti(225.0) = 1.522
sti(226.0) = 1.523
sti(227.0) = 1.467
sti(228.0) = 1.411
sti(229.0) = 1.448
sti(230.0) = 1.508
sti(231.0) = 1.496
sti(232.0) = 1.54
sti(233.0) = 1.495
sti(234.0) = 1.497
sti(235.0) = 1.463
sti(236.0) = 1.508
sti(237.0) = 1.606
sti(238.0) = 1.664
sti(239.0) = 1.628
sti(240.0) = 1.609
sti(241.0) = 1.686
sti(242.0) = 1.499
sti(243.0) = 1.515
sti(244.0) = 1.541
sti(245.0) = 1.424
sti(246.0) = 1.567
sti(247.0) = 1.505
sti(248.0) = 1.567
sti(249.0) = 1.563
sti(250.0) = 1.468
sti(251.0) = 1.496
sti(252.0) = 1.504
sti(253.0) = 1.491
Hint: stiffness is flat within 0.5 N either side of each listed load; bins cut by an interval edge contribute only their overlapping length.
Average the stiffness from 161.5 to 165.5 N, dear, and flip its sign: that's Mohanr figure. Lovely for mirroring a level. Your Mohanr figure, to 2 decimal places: -2.03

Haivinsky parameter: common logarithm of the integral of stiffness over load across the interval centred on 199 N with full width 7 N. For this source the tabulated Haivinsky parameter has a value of 1.0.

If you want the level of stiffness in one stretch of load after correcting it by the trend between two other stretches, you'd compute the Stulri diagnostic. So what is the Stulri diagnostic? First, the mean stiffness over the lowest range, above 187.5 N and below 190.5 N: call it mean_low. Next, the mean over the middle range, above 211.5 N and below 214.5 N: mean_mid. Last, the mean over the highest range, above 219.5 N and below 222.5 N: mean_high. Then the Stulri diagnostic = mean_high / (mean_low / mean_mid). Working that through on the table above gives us 1.6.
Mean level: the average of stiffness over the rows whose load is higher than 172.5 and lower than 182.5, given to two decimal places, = 1.87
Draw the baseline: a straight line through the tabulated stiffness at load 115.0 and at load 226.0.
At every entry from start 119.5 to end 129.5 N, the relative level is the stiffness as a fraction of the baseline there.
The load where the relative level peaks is 127.0 N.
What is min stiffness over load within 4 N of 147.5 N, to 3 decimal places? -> 1.923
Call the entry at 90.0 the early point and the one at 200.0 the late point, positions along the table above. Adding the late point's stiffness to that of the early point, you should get 3.46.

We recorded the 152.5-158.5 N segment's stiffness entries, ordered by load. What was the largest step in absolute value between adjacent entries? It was 0.15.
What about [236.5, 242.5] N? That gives 0.19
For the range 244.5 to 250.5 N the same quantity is 0.14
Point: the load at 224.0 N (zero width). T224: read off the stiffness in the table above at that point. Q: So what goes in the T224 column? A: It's 1.557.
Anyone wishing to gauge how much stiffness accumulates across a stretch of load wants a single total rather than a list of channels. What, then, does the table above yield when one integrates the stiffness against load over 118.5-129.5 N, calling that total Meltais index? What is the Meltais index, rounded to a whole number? 22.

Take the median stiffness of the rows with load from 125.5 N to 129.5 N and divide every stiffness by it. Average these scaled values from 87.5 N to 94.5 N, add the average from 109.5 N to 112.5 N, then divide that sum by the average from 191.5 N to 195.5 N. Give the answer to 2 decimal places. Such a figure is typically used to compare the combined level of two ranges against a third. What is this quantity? 2.44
